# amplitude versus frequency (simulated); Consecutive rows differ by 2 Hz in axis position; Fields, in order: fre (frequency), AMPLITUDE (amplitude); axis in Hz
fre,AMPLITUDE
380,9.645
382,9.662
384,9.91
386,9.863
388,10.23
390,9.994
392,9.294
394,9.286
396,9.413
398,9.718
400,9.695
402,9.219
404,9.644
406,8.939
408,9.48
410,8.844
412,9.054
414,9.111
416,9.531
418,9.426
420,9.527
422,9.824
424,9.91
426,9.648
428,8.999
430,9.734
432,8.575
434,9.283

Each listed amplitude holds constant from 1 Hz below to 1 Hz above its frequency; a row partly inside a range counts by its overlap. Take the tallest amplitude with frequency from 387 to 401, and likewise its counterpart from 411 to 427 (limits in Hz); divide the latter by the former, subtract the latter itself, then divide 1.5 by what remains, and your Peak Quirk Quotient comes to -0.168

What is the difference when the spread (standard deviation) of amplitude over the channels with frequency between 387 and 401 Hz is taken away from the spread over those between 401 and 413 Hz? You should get -0.05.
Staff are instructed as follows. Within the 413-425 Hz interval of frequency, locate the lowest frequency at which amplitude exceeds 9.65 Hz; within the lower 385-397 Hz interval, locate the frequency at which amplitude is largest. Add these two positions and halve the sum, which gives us 405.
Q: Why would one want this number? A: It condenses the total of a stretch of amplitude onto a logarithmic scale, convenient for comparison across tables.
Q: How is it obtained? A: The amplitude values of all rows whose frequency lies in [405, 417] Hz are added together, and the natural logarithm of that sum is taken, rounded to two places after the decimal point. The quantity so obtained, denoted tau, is 4.01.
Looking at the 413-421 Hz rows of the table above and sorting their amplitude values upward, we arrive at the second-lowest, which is 9.426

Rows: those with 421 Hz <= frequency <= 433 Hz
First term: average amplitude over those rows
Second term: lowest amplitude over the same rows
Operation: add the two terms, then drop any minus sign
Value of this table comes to 18.0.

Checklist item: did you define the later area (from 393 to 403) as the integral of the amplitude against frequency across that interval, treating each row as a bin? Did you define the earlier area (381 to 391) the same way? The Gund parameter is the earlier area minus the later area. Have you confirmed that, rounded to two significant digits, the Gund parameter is 4.7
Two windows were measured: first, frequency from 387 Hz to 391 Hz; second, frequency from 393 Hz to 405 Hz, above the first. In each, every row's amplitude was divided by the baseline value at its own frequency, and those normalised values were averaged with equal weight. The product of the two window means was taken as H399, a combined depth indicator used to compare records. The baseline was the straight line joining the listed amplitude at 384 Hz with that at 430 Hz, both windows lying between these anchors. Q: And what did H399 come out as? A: 0.99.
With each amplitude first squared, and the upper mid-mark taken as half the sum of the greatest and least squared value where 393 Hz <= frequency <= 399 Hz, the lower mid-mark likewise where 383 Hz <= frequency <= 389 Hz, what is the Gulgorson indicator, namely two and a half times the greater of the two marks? 252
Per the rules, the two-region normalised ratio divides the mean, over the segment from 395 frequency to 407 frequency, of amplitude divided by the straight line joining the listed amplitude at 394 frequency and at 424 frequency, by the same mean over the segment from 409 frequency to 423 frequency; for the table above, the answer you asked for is 1.05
